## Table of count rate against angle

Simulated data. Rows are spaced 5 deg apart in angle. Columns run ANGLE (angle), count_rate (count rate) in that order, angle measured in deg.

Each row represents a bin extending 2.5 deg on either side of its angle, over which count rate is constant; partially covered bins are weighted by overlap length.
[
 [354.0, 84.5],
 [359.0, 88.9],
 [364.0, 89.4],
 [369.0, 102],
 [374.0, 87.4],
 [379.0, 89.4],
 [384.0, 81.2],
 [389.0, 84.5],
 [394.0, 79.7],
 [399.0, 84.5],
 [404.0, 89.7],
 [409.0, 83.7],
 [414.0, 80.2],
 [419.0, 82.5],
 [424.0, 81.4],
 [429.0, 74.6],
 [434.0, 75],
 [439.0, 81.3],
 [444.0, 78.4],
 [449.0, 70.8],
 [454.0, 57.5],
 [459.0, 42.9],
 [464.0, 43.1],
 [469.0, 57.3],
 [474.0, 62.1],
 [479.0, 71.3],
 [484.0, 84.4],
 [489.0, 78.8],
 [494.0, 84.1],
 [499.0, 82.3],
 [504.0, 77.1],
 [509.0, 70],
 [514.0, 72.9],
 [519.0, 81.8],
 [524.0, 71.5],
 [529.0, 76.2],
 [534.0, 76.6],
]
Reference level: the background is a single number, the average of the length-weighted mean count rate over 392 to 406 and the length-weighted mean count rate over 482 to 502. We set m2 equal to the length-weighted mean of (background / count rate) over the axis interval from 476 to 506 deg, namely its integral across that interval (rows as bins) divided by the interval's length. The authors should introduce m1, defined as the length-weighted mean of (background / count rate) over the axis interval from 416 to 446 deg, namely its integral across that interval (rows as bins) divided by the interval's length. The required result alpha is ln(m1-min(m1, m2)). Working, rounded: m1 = 1.1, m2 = 1.06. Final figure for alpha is -5.5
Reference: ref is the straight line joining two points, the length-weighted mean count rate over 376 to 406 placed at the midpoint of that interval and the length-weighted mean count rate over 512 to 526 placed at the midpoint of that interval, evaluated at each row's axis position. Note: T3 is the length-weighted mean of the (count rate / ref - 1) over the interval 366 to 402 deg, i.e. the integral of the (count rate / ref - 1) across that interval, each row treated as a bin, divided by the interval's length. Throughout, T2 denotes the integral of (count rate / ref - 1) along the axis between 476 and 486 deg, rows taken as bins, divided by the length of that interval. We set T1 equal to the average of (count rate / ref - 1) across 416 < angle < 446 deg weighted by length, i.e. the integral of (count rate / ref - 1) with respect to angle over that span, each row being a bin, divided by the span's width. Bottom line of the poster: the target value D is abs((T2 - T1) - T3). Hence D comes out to 0.00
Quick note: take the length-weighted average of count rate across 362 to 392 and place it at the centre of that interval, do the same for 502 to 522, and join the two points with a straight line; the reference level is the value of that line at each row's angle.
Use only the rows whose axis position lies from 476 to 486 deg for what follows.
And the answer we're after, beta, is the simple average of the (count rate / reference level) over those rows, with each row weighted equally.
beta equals 0.99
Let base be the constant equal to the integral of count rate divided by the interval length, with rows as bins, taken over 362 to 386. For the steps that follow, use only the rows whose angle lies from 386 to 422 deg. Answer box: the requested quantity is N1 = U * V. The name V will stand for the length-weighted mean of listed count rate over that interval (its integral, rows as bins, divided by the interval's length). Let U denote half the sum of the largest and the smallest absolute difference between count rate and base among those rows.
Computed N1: 448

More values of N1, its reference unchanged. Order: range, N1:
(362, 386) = 567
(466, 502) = 1421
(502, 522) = 1067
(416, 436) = 904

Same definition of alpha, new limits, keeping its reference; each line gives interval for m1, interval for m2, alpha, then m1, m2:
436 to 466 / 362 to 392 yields -0.7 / 1.4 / 0.94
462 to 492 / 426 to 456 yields -1.8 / 1.3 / 1.15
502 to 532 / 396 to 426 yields -2.1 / 1.1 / 1.00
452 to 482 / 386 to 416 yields -0.6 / 1.5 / 1.00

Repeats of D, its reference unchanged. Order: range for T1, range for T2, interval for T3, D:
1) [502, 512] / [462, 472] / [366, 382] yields 0.39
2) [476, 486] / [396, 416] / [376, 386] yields 0.03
